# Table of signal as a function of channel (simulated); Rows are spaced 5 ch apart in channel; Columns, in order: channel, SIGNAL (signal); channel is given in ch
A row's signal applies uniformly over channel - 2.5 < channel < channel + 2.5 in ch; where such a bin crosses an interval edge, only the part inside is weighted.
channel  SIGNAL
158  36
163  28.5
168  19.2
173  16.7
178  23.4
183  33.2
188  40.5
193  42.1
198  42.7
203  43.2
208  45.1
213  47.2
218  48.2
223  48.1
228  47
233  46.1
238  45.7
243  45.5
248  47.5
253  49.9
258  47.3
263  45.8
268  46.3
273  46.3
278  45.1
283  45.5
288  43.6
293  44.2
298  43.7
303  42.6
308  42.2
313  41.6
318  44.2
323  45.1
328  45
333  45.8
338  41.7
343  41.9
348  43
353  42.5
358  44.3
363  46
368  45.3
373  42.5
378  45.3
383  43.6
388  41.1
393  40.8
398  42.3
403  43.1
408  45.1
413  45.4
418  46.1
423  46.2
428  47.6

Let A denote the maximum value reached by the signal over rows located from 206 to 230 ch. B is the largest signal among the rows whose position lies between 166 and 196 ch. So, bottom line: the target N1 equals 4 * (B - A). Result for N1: -24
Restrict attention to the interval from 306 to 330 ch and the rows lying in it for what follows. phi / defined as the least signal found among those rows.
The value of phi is 41.6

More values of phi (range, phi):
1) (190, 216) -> 42.1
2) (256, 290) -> 43.6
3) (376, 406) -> 40.8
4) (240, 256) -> 45.5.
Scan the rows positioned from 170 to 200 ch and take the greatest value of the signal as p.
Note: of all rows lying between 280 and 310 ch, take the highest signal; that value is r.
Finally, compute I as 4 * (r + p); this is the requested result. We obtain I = 353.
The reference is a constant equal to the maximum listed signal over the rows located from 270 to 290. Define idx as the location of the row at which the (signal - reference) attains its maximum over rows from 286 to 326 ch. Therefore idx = 323 ch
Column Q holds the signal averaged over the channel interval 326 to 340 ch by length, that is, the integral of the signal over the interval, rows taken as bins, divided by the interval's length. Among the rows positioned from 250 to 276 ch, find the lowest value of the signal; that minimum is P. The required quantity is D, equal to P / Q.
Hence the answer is 1.04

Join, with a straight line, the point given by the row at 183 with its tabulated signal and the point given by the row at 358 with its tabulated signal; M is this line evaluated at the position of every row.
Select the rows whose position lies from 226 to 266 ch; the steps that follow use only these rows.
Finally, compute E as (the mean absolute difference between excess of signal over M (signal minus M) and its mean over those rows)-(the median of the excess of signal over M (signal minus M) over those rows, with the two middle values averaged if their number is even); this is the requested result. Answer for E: -8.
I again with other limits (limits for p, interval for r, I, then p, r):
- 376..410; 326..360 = 364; 45.3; 45.8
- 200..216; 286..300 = 366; 47.2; 44.2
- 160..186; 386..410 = 313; 33.2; 45.1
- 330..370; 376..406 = 365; 46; 45.3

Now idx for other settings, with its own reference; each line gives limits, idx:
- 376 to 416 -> 413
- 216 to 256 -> 253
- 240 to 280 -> 253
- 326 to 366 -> 363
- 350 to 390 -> 363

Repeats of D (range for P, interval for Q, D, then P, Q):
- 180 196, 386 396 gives 0.81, 33.2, 41.0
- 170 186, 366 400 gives 0.39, 16.7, 43.0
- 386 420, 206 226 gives 0.86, 40.8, 47.2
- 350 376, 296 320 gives 0.99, 42.5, 42.8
